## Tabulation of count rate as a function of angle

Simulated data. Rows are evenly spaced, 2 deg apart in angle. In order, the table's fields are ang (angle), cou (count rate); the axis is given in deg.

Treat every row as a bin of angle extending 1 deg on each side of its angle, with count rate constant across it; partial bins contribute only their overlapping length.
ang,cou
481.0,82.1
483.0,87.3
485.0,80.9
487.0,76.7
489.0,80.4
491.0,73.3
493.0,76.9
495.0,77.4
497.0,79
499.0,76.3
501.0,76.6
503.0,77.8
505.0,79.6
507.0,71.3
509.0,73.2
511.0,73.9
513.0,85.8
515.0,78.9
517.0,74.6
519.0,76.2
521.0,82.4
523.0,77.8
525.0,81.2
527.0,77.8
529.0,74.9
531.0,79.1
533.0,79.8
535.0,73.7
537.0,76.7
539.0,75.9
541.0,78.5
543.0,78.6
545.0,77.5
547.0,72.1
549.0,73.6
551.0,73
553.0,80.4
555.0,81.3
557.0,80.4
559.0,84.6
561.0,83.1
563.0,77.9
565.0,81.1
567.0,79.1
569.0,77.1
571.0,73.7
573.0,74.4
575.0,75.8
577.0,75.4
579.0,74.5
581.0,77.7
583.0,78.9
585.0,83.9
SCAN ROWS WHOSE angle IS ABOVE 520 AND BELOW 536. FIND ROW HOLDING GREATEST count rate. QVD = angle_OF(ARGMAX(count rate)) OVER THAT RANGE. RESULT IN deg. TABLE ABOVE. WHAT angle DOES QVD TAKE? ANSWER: 521.0 deg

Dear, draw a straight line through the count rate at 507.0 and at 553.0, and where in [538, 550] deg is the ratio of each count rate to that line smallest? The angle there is 547.0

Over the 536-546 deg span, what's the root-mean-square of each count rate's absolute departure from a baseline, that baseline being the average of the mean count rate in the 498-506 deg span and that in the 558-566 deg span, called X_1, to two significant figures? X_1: 2.4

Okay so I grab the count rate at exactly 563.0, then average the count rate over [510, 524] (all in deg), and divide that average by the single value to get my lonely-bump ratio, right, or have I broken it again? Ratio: 1.01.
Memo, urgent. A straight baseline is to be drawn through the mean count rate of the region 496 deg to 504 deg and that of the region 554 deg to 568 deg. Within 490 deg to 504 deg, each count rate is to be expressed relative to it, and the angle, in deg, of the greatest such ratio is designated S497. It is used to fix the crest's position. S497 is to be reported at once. 497.0 deg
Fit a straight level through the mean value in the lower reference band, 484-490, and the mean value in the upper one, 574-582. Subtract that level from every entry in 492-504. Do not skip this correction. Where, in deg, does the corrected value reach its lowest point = 499.0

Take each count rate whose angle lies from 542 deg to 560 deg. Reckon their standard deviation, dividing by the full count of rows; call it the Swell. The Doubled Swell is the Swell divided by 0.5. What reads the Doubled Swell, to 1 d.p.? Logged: 8.0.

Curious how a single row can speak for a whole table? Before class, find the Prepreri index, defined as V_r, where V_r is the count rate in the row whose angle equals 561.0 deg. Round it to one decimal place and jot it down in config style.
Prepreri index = 83.1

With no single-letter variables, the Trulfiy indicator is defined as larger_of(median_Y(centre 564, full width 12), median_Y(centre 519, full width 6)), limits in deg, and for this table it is 80.1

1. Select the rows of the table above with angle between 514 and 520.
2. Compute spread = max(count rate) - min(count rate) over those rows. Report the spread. 4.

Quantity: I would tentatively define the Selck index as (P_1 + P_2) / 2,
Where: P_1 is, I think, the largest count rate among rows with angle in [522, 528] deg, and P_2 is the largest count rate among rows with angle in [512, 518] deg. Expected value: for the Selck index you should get 83.5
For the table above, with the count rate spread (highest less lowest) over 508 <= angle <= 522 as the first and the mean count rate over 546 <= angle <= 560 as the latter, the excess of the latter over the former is 65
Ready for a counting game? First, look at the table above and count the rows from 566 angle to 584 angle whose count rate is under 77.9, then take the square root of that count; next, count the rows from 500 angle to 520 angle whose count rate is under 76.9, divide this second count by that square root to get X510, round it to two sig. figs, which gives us 2.3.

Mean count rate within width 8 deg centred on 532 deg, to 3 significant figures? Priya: 76.9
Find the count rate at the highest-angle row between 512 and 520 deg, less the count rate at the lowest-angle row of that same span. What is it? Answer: -10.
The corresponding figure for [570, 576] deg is 2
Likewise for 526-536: -4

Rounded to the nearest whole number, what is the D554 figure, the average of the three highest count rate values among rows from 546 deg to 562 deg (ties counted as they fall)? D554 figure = 83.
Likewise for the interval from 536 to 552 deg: 78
